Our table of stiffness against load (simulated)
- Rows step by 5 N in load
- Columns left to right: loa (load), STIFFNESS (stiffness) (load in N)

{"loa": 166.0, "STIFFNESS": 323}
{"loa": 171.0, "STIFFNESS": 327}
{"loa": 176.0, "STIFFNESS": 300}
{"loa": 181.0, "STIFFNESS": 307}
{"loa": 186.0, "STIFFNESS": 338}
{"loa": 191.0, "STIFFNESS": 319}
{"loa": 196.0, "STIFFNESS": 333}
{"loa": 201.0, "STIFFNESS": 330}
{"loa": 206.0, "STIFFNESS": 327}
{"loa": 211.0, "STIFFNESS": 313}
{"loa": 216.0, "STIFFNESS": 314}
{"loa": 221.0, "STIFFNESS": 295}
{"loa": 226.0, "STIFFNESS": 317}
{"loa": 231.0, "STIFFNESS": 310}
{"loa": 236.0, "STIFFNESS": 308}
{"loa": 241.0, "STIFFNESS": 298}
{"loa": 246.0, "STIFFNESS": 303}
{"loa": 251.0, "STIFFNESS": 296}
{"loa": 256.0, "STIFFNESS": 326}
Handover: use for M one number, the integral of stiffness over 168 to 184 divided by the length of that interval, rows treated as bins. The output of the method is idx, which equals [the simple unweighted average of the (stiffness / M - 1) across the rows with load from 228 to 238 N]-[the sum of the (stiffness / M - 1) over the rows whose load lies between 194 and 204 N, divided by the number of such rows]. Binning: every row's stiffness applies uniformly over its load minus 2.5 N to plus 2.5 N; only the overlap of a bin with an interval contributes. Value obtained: -0.072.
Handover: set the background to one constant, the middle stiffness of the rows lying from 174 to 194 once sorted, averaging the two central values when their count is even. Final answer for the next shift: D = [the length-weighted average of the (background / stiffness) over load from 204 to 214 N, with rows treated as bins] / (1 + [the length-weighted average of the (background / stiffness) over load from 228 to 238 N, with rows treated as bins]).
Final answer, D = 0.487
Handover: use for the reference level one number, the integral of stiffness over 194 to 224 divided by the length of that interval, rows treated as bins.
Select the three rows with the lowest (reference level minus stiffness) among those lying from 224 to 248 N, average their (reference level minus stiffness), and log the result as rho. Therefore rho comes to 7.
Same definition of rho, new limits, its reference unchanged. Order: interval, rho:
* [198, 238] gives -6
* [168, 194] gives -10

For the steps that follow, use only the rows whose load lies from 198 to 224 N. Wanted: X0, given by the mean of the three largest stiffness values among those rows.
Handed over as 324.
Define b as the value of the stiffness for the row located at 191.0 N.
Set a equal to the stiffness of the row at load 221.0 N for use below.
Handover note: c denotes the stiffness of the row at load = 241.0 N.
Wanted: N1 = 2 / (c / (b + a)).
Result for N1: 4.12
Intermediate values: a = 295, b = 319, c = 298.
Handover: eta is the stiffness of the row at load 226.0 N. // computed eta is 317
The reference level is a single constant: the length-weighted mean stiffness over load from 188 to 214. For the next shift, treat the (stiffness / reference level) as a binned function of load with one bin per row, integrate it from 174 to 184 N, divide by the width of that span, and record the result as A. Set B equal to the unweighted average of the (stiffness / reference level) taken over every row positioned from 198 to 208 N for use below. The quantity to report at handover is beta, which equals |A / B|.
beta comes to 0.93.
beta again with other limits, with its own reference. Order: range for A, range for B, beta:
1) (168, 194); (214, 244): 1.04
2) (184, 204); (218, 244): 1.08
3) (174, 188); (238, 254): 1.05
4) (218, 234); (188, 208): 0.94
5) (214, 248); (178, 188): 0.95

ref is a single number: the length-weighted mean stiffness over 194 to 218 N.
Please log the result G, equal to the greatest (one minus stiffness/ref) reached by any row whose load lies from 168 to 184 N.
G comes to 0.072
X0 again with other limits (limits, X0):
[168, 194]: 328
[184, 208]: 334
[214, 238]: 314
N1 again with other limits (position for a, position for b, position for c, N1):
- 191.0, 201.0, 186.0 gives 3.84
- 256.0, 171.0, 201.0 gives 3.96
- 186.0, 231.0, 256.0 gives 3.98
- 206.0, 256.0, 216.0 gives 4.16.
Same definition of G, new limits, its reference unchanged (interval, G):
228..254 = 0.085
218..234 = 0.088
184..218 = 0.032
